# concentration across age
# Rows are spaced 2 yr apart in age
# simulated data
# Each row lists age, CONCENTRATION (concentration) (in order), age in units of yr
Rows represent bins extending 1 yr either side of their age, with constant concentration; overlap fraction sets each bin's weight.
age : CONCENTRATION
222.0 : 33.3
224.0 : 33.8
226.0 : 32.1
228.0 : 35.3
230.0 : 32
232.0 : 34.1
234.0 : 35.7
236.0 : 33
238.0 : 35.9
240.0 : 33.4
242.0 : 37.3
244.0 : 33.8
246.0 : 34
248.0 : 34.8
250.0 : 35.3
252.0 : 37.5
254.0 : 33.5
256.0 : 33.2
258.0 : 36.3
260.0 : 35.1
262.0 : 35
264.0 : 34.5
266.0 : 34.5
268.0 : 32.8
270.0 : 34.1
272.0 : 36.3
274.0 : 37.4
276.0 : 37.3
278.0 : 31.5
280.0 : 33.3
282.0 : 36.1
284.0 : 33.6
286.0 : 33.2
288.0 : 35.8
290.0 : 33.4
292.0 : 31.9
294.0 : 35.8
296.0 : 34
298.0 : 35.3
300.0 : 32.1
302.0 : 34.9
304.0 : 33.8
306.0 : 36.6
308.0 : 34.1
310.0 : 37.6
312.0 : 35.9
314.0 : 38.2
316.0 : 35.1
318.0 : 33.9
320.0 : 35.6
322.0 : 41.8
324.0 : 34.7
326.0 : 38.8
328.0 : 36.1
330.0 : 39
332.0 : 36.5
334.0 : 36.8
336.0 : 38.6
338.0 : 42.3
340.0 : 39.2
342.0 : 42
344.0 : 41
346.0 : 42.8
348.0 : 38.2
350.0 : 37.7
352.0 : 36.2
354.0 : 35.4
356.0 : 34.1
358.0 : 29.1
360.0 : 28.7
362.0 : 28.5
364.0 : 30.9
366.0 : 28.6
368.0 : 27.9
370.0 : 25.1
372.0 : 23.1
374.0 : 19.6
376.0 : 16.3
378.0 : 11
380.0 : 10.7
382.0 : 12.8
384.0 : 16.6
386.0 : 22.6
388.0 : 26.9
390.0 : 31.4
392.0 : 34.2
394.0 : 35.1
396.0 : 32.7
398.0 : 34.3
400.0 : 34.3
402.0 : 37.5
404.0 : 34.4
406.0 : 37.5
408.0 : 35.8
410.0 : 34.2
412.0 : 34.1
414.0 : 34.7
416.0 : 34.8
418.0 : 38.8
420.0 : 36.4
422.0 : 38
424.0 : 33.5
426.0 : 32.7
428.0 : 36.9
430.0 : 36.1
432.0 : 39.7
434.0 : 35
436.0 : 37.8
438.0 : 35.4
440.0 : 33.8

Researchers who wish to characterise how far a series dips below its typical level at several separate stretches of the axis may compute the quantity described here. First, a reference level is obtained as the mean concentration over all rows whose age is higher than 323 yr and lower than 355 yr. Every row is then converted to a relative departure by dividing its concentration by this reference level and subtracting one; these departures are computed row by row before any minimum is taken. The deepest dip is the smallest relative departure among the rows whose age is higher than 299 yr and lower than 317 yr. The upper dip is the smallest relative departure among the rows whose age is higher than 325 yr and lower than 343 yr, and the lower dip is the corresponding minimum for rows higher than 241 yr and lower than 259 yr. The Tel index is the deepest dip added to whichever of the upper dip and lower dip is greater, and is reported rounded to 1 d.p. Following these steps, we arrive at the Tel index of -0.2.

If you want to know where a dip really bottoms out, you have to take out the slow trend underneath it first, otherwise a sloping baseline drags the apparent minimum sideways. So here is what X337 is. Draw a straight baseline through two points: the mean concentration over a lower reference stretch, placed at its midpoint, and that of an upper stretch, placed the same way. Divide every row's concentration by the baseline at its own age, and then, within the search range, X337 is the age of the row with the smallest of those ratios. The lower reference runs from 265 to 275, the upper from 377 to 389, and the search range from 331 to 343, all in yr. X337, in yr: 332.0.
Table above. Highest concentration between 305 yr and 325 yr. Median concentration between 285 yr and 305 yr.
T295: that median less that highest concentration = -8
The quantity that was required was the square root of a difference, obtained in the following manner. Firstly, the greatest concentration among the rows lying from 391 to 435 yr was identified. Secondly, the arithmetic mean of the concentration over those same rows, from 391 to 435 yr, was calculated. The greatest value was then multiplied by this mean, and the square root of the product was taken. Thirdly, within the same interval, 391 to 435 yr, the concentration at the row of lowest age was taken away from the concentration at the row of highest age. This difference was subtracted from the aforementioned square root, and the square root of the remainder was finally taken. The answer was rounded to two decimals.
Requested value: 6.06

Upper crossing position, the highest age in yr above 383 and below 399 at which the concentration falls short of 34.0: 396.0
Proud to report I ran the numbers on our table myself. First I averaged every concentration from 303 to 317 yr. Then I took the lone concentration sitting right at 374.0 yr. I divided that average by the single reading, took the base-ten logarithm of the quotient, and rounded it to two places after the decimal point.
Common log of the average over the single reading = 0.26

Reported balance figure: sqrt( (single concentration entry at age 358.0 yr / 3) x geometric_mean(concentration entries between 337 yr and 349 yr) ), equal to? 19.9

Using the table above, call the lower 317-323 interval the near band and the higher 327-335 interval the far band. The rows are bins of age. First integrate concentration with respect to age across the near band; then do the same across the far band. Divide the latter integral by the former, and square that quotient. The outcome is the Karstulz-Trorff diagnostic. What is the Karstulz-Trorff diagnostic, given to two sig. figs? 1.8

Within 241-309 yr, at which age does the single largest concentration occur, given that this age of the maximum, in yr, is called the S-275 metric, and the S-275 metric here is 252.0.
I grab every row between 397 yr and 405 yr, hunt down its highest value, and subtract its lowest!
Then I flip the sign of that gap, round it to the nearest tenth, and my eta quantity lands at -3.2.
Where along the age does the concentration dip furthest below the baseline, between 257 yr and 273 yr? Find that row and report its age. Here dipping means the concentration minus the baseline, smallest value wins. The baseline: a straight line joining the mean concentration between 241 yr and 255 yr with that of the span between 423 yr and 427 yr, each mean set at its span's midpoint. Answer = 268.0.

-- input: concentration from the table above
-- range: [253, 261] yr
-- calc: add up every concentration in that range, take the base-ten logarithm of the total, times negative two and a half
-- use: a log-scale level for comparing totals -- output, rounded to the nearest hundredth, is -5.35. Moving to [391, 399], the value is -5.34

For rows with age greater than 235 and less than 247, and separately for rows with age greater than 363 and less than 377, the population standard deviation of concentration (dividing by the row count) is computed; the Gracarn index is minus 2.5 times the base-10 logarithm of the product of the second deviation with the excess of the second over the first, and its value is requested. -3.0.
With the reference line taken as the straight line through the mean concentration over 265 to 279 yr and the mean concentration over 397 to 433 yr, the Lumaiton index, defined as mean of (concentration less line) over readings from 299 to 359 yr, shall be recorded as 1.7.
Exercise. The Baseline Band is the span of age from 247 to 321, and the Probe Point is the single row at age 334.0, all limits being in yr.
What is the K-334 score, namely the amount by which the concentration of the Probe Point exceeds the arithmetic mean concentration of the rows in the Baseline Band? 2.0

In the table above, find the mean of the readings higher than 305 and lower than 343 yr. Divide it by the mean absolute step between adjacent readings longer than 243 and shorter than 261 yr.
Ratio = 24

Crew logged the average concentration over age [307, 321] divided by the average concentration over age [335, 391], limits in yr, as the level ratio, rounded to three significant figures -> 1.23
